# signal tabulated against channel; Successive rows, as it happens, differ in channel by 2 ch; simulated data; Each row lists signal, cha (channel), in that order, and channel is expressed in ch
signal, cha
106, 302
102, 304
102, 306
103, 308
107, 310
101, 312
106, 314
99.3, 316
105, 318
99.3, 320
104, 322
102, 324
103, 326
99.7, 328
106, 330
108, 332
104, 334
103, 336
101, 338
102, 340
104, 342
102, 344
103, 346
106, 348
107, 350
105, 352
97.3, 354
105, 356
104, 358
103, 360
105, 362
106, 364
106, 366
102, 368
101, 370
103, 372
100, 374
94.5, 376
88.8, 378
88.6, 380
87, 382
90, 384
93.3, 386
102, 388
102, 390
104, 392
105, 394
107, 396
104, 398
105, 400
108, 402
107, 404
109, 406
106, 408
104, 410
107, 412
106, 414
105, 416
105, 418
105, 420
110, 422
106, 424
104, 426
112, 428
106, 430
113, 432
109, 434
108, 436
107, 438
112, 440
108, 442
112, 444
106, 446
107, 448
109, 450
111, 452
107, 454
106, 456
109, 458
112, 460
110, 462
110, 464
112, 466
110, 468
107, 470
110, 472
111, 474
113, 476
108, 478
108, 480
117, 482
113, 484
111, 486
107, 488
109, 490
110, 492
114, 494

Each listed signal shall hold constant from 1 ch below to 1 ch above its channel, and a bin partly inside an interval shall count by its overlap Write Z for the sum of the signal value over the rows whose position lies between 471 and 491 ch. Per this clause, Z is 1107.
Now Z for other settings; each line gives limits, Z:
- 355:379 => 1218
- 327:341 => 724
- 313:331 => 924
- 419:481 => 3378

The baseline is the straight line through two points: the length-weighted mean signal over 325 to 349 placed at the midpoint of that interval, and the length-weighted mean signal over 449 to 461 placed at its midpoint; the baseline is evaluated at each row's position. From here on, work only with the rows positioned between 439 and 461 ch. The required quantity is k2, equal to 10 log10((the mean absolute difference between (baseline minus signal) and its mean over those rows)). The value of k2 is 3.1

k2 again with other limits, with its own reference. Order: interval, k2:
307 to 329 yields 3.6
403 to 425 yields 1.7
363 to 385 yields 8.3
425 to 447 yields 4.1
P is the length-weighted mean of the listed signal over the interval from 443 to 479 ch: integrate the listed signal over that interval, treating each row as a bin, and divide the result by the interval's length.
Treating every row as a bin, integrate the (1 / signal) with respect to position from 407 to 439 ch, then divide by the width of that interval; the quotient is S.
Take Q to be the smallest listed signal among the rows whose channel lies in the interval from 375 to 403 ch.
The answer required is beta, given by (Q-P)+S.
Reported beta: -22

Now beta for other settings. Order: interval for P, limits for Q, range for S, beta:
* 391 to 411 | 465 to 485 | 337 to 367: 1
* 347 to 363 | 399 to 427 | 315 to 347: 0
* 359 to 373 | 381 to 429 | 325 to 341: -17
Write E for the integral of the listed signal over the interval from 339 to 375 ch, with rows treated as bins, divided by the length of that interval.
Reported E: 103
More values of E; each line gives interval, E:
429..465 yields 109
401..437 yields 107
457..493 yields 110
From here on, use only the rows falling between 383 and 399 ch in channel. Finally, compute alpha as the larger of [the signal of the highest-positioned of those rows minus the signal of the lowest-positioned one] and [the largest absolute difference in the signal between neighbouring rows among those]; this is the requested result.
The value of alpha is 14.0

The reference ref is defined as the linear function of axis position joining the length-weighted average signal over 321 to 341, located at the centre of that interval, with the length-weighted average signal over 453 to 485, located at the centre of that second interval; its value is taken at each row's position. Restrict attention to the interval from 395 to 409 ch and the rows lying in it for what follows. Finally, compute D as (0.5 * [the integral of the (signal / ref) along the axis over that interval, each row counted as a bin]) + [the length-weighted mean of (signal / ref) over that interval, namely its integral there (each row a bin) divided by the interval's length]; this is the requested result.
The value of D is 8.0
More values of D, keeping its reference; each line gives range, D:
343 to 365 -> 11.9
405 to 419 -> 7.9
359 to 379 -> 10.6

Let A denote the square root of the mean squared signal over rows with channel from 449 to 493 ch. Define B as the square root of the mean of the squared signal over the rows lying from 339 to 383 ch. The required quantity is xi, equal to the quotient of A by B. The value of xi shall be 1.09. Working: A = 110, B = 101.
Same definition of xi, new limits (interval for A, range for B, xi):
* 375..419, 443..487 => 0.92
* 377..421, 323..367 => 0.98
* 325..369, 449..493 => 0.94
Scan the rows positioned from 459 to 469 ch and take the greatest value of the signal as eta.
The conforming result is 112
